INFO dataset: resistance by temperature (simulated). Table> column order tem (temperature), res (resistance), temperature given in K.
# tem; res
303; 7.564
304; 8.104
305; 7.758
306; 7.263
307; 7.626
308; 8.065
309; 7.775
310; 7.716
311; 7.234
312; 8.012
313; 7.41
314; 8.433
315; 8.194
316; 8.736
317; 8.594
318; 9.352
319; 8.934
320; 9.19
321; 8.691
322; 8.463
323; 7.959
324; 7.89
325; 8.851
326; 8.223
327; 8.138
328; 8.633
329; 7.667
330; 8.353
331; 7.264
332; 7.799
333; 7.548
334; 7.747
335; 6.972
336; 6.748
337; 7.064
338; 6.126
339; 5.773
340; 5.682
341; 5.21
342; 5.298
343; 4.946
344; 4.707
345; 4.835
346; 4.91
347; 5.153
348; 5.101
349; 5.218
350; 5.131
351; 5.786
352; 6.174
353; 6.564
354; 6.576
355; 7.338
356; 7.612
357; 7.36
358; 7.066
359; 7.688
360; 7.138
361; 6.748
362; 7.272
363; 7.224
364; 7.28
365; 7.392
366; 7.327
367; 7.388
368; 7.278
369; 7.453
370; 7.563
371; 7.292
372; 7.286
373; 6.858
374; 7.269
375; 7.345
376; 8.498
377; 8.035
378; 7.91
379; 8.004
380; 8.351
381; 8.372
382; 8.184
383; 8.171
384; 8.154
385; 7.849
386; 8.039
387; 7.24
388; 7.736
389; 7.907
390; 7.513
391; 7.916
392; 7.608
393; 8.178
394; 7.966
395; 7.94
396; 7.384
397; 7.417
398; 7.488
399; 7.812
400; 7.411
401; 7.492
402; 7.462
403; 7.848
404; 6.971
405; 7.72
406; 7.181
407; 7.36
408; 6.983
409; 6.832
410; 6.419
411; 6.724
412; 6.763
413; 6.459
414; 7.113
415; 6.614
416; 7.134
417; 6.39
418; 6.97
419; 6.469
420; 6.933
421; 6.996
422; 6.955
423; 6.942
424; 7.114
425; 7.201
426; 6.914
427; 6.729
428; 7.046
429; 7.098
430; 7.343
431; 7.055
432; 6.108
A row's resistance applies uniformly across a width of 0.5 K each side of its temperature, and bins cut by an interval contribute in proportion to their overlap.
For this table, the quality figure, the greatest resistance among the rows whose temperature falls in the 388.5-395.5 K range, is 8.178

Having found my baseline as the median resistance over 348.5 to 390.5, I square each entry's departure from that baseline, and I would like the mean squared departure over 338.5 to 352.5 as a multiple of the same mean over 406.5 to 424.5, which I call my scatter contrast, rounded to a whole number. 13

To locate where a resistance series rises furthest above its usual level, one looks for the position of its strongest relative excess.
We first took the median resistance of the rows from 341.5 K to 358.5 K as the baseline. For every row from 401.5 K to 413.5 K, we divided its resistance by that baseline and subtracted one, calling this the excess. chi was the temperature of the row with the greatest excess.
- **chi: 403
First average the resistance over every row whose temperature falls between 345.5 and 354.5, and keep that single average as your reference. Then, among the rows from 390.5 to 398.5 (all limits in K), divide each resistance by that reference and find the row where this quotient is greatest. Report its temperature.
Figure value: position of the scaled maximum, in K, 393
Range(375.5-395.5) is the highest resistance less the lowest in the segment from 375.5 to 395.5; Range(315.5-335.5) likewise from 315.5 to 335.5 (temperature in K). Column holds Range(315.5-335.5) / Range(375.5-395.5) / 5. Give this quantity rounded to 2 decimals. 0.38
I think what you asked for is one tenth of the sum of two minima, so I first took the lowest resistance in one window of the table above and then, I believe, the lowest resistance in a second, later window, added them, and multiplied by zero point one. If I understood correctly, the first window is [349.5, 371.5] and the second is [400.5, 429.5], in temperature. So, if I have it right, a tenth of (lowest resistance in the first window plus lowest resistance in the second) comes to 1.15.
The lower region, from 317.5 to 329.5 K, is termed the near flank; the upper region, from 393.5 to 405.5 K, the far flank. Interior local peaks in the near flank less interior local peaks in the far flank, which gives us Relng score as 0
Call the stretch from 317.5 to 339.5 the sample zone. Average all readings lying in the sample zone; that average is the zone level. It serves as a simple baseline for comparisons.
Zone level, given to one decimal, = 7.9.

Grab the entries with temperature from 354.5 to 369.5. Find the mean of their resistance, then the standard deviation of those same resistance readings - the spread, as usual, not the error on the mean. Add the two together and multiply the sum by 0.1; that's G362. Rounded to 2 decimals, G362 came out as 0.75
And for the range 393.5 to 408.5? 0.78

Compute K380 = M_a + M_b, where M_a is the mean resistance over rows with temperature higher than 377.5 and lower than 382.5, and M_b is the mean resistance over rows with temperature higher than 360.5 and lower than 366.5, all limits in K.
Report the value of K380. 15.37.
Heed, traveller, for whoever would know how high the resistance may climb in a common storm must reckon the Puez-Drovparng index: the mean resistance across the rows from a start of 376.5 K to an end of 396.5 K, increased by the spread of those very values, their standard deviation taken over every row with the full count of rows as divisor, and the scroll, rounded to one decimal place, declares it 8.2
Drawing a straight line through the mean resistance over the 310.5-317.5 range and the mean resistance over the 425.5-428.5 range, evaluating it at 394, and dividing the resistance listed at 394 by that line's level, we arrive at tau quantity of 1.10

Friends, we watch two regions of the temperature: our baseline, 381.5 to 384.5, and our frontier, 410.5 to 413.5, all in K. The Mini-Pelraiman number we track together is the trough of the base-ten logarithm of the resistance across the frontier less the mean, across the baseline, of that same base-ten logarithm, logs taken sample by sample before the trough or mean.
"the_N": -0.10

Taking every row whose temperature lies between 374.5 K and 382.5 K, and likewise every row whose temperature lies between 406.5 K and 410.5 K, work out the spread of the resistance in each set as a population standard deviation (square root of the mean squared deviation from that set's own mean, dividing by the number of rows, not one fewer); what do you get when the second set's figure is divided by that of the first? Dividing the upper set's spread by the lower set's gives 1.0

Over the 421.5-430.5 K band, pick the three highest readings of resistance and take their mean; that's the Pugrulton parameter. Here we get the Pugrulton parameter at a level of 7.2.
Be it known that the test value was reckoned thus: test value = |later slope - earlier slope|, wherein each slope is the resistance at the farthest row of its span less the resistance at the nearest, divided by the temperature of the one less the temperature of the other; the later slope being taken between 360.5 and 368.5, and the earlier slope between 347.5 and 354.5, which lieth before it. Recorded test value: 0.17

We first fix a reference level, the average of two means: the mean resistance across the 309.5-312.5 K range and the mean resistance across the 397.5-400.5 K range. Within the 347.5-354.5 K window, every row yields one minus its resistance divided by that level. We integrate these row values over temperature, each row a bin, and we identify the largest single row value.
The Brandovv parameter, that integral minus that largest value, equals 1.3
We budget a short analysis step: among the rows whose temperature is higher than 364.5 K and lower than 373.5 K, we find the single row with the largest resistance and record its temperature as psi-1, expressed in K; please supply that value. 370 K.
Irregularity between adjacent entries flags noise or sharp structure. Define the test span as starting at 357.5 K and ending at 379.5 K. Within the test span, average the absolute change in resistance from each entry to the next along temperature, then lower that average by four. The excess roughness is -3.72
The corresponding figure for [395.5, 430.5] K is -3.69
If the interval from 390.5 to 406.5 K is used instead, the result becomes -3.66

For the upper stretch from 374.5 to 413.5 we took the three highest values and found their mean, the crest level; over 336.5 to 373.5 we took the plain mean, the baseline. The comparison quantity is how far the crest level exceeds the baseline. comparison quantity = 2.0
